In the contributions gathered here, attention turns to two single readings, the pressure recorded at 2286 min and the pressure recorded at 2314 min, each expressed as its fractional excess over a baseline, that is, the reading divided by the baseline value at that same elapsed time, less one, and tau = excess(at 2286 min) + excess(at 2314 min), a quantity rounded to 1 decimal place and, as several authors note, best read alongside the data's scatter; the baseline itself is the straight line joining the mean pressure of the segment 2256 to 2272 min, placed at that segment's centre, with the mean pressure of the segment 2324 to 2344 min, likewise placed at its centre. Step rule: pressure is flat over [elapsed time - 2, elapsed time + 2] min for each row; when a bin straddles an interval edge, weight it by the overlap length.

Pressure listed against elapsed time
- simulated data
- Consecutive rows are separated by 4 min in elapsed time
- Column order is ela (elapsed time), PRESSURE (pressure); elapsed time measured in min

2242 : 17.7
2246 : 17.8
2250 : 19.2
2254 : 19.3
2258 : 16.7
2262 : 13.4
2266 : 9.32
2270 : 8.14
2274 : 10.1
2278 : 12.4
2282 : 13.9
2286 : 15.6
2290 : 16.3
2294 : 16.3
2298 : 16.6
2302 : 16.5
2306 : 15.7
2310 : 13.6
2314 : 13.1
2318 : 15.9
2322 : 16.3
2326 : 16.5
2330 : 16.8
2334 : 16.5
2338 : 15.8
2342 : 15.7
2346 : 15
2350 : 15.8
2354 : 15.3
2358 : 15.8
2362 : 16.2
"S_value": 0.0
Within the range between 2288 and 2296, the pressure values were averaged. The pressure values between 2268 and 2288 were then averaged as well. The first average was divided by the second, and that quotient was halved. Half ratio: 0.68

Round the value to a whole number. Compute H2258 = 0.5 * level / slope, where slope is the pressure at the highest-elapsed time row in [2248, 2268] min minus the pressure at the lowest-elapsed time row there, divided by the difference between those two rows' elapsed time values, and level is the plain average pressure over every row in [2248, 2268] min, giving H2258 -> -13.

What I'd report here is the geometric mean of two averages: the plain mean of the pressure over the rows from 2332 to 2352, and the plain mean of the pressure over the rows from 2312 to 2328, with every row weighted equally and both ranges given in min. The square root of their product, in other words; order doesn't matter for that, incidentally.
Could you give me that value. 15.6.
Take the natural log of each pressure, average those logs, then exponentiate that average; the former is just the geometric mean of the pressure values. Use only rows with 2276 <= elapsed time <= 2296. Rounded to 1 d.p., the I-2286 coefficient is 14.8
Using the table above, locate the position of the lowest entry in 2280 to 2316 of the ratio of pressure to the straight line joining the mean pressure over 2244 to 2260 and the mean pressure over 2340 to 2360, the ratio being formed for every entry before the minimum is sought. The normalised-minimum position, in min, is 2314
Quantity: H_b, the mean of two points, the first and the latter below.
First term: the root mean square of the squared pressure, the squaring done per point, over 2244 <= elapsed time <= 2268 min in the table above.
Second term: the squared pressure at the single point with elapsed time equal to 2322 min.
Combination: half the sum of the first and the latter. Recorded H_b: 276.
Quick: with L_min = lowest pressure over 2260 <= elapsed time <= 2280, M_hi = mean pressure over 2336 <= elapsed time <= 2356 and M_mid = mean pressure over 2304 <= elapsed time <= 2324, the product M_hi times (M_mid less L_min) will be 105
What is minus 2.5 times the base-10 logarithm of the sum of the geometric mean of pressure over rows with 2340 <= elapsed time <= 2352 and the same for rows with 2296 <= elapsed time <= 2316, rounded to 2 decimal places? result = -3.71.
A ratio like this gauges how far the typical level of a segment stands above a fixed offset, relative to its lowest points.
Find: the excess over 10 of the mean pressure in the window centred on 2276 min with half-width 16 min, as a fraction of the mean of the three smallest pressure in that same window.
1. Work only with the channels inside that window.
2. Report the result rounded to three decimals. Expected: 0.261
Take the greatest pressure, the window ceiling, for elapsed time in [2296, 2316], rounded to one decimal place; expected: 16.6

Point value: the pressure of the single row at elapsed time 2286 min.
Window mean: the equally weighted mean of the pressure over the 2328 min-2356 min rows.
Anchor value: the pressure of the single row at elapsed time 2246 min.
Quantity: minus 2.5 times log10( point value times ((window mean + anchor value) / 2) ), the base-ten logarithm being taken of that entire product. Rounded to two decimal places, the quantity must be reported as -6.05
